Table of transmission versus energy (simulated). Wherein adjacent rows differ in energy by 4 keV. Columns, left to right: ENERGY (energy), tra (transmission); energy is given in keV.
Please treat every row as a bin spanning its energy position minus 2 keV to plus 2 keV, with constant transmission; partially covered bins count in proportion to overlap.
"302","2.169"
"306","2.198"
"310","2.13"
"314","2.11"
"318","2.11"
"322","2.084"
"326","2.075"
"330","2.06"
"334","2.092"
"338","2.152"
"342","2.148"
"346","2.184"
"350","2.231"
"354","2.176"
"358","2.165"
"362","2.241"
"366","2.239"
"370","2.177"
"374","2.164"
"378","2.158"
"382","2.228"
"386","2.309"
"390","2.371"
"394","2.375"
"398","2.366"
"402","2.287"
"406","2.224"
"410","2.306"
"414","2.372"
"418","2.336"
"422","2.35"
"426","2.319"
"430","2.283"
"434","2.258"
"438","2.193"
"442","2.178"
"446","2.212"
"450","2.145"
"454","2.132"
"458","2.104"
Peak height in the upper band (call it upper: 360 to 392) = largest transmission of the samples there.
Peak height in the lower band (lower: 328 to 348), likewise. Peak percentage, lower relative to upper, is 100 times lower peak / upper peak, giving 92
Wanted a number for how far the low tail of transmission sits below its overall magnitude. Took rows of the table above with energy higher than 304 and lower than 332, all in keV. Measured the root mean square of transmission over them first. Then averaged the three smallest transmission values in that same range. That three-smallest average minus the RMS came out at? -0.04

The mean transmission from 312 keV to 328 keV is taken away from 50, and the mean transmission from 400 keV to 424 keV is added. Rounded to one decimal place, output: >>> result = 50.2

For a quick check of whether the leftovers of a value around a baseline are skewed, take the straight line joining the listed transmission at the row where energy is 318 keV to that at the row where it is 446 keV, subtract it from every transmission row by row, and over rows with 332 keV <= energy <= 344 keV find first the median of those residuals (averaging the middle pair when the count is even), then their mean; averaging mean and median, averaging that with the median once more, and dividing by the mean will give 3.24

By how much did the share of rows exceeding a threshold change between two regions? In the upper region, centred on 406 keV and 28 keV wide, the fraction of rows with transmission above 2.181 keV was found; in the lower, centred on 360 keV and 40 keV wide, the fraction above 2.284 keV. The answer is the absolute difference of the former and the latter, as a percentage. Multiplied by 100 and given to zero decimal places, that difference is 100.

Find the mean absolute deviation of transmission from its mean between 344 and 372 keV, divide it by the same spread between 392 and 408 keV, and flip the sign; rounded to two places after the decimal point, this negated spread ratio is -0.52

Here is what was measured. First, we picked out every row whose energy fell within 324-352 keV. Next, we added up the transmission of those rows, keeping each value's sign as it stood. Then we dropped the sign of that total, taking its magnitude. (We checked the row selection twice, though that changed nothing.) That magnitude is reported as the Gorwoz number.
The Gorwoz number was 14.9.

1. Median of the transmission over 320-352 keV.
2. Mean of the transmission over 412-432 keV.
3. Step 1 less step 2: -0.21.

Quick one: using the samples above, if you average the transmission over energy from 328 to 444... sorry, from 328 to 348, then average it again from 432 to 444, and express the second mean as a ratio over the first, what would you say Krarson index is 1.04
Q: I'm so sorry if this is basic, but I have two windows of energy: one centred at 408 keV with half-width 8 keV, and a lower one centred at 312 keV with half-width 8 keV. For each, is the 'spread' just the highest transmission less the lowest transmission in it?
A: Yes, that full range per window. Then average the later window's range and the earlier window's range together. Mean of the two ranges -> 0.12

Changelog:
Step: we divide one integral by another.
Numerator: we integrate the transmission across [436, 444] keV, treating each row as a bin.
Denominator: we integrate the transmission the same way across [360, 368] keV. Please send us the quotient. 0.98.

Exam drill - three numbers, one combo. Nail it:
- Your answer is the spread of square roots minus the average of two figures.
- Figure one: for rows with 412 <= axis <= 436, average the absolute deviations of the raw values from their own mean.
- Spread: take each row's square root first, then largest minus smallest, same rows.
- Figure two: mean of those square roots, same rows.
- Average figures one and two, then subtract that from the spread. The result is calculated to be -0.741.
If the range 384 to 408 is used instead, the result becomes -0.736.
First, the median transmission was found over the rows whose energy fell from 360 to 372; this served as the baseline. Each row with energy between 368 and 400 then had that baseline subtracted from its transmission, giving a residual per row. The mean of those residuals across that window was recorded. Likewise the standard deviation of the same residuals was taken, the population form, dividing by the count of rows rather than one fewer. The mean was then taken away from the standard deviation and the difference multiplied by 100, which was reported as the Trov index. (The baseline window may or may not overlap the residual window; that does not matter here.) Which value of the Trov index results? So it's 6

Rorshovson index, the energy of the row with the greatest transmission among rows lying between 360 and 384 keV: 362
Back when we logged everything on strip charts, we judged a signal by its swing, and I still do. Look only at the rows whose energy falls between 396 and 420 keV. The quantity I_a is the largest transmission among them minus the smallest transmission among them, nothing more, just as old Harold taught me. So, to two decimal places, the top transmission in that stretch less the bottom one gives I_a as 0.15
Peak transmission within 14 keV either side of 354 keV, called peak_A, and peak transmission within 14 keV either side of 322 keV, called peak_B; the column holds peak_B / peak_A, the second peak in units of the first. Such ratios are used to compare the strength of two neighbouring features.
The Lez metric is 0.95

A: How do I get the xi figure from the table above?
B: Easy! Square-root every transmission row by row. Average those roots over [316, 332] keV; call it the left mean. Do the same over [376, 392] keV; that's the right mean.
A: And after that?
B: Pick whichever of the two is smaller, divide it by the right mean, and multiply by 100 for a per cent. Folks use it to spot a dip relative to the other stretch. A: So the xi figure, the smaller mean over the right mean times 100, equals 96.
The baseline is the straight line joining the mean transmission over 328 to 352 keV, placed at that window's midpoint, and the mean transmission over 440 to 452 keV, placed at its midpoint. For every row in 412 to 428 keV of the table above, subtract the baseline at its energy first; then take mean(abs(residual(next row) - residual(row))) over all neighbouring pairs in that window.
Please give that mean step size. 0.027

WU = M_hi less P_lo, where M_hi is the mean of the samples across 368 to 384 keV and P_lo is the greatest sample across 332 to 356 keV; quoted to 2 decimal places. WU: -0.05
